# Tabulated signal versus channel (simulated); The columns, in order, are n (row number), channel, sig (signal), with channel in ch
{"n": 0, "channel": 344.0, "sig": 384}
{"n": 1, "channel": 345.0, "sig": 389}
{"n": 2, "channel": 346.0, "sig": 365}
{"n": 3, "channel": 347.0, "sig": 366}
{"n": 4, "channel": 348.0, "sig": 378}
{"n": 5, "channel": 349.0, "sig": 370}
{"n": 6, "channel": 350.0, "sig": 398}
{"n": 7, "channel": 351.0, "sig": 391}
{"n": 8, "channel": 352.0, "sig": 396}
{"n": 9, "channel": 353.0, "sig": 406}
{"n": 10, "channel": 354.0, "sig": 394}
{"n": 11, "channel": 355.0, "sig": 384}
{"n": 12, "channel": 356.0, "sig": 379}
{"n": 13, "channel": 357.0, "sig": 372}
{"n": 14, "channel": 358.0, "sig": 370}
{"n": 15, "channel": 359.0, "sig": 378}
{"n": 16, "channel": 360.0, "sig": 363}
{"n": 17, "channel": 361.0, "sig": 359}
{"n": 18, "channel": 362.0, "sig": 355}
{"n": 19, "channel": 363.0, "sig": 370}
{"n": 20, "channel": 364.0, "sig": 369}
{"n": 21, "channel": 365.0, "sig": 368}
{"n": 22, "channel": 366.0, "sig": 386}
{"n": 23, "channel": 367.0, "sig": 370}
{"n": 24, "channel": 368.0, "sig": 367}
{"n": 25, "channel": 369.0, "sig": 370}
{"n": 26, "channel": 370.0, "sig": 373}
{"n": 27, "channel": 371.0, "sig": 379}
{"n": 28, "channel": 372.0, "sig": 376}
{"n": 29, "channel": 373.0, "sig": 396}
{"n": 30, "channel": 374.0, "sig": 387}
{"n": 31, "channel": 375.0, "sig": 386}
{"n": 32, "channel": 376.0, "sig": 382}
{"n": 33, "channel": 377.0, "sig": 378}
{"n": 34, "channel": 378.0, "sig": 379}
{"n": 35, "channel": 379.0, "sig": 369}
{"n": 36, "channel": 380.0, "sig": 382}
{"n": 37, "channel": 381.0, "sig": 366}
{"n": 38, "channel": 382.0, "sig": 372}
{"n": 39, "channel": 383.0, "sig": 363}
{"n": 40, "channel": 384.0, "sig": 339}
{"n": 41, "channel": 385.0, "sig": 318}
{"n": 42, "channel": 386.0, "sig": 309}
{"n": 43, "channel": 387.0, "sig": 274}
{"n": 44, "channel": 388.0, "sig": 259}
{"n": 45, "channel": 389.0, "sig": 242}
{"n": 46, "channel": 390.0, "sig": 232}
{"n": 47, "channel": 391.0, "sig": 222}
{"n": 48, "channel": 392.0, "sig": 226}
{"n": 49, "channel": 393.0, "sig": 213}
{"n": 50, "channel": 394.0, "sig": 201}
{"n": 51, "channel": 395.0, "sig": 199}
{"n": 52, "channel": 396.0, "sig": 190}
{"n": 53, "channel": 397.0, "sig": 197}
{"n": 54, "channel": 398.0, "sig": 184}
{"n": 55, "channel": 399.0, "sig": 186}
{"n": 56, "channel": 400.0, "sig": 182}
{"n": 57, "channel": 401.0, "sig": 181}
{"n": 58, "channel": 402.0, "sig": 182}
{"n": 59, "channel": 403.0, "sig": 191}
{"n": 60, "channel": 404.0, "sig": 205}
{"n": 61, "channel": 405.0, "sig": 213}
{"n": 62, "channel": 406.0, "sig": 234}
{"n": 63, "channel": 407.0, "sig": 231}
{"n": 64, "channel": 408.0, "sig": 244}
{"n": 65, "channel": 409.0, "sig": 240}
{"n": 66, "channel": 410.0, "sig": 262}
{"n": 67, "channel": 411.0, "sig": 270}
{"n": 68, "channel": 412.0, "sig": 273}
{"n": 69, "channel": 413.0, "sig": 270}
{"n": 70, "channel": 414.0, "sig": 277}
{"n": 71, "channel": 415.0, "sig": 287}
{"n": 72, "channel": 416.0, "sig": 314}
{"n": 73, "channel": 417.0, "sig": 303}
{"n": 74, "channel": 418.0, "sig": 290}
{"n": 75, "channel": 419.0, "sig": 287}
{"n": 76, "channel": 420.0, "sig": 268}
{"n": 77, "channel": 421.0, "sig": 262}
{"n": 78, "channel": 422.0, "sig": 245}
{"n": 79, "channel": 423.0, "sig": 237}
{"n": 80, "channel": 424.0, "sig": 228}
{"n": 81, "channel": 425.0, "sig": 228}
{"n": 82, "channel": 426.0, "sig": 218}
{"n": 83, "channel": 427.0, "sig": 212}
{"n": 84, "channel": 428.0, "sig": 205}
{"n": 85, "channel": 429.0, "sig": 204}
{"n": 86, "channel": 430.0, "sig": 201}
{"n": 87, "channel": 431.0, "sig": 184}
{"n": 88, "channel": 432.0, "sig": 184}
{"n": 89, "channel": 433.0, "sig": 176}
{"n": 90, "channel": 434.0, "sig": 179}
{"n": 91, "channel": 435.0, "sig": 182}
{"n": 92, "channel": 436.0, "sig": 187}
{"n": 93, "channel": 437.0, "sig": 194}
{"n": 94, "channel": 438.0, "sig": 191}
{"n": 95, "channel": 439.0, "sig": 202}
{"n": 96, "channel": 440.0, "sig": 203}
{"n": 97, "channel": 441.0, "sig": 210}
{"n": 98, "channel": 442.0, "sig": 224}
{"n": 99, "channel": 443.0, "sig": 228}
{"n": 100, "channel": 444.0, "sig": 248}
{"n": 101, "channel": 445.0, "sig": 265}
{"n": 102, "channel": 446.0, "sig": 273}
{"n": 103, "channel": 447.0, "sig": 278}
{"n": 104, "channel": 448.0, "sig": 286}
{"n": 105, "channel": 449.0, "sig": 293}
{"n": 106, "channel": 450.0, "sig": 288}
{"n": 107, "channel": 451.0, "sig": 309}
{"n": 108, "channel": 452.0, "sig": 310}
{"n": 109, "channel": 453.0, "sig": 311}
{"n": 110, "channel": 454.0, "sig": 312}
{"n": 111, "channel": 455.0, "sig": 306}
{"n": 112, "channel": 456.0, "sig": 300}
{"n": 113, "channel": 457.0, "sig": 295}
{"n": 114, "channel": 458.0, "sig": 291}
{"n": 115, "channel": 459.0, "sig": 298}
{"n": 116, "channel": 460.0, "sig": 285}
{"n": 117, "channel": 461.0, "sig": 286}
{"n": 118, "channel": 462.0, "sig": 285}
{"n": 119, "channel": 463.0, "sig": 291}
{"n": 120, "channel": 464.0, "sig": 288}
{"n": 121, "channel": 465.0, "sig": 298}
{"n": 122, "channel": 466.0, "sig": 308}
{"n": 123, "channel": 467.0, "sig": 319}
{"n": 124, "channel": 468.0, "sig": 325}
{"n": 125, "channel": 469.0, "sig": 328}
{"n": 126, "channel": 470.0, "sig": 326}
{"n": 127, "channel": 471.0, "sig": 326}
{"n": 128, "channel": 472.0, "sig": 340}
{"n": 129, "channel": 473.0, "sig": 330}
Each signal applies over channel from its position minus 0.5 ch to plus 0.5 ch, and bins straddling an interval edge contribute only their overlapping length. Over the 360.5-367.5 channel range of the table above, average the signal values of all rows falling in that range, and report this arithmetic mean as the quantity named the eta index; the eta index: 368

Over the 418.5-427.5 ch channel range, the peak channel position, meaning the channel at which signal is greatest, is 419.0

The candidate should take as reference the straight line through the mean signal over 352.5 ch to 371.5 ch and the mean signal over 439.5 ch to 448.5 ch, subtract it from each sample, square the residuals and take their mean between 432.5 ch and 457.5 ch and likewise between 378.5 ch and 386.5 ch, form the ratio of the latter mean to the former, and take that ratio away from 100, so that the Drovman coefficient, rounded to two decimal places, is 99.84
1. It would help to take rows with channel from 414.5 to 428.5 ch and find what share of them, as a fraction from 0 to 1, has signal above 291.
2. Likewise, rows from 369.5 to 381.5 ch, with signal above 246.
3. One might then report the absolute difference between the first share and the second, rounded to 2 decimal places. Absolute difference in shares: 0.86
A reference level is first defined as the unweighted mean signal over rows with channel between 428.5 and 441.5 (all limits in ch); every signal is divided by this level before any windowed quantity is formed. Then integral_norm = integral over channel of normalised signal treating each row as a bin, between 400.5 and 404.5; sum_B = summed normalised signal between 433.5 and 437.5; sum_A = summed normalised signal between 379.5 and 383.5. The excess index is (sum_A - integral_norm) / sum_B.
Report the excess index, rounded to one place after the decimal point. 1.0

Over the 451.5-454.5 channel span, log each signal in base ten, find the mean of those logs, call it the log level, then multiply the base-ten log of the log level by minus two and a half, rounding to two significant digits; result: -0.99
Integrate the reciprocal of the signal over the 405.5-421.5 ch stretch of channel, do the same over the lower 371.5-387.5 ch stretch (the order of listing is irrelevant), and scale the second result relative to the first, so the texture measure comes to 0.75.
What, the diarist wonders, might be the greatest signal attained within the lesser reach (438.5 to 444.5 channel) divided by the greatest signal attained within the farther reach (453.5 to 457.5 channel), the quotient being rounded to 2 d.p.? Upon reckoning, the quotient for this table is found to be 0.79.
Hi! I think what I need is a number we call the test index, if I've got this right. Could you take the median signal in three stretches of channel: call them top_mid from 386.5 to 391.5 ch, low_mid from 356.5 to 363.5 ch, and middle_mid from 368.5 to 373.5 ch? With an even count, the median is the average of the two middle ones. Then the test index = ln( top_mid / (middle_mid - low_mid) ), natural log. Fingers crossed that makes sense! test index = 3.7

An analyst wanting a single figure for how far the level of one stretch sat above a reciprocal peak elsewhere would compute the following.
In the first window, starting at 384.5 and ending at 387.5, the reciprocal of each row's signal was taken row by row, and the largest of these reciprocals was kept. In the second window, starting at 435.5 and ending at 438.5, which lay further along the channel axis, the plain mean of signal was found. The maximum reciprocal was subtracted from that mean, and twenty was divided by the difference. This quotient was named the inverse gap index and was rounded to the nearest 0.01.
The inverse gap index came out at 0.10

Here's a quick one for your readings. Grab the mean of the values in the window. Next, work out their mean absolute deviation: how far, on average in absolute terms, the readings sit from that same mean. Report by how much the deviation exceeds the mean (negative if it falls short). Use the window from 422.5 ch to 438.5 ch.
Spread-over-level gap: -185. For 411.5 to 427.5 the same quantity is -237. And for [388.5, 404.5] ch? -186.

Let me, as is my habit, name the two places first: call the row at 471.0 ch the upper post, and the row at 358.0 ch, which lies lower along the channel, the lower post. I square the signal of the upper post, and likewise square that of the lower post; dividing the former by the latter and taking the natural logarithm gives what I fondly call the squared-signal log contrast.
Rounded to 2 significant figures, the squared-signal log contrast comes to -0.25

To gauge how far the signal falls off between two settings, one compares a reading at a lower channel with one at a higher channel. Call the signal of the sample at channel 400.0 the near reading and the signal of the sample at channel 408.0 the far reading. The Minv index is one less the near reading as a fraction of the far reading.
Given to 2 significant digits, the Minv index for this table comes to 0.25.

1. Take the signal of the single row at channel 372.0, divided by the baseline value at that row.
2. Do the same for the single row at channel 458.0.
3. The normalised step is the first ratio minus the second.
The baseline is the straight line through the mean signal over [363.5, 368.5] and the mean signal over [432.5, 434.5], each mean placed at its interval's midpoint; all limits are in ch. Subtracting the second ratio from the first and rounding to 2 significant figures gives -1.7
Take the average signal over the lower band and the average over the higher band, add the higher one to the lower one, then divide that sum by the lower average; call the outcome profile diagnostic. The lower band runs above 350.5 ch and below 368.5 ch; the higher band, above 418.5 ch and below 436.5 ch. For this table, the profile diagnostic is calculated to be 1.57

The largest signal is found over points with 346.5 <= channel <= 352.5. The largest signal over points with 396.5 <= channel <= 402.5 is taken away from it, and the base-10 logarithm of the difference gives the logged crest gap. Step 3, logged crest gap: 2.30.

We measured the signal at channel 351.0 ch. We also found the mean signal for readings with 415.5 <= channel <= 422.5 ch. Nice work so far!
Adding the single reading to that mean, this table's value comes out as 672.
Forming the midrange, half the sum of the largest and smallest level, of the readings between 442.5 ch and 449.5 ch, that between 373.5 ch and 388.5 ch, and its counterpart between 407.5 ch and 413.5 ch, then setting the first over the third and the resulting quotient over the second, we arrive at 0.0031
